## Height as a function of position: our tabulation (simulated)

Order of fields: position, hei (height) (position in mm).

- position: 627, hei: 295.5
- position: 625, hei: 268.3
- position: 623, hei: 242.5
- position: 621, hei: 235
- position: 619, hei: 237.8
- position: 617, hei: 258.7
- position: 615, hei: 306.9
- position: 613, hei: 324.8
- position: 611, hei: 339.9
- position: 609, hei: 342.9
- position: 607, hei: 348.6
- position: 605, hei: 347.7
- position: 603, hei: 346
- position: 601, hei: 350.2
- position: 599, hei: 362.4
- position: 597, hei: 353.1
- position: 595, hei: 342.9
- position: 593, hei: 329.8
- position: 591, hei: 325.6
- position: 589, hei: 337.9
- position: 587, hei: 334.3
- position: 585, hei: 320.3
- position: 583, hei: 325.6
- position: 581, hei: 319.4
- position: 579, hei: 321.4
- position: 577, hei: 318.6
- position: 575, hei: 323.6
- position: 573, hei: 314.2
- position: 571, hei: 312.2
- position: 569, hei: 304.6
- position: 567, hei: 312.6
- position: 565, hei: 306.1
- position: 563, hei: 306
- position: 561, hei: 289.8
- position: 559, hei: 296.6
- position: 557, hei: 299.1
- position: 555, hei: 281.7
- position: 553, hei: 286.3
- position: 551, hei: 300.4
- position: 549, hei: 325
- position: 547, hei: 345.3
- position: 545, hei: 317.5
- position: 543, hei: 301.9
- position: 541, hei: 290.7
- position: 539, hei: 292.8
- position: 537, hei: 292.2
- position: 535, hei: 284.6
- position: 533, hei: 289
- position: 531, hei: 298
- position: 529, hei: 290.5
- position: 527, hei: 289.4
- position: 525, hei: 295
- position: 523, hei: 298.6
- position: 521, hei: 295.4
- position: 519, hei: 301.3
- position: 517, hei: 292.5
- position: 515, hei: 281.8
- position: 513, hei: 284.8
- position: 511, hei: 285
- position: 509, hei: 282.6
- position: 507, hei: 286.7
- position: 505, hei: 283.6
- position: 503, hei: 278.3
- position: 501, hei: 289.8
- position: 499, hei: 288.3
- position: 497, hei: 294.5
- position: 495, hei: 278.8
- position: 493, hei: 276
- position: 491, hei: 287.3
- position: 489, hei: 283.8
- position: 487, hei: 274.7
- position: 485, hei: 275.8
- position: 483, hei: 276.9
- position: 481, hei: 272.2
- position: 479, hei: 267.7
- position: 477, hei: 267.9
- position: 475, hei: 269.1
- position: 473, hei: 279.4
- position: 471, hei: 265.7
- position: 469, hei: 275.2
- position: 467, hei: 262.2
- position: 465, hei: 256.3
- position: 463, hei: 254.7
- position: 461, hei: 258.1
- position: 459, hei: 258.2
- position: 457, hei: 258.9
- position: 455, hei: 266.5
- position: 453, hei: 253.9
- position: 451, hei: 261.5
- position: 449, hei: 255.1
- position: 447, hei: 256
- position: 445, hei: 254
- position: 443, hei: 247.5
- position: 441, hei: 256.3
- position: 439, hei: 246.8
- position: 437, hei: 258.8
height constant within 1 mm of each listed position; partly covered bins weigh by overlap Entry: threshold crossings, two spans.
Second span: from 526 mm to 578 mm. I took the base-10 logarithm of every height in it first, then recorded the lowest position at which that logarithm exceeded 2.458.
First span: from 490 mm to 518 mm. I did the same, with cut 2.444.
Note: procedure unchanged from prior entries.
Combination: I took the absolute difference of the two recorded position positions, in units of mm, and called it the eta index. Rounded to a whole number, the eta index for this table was 36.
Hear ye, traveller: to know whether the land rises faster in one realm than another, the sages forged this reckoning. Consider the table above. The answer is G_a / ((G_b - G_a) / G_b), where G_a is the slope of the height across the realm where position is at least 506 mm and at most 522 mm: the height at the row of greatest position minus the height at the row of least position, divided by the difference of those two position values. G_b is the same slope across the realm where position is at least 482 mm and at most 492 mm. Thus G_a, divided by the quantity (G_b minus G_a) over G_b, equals 1.2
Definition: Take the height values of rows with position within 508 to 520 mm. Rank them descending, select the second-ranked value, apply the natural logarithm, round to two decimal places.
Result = 5.68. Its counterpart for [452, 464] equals 5.56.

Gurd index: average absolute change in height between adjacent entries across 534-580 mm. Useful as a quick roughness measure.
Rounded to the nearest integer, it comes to 10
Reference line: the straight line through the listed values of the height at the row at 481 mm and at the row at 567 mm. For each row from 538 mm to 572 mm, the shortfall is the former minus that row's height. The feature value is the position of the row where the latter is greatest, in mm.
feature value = 555 mm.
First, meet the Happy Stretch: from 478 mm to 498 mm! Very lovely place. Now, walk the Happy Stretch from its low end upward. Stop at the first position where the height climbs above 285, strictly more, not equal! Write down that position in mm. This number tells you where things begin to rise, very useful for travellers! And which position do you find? 491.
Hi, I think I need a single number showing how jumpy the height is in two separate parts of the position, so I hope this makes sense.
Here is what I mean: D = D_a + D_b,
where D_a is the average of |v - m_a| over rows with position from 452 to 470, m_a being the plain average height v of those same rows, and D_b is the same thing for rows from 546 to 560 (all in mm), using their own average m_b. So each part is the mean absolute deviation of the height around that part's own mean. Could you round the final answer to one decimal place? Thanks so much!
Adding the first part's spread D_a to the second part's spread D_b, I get 22.3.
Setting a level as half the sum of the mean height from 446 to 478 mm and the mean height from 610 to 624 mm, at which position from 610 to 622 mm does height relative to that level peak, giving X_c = 611 mm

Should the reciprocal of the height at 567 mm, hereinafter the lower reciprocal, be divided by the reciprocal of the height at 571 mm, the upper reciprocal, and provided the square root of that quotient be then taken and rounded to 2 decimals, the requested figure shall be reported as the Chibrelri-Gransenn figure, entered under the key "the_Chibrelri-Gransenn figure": 1.00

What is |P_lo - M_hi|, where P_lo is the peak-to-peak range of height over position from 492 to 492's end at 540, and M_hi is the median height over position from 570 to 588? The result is 295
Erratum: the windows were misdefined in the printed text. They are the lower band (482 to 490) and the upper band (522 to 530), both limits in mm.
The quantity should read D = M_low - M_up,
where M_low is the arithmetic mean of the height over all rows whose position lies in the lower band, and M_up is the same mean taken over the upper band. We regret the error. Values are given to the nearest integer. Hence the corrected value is -16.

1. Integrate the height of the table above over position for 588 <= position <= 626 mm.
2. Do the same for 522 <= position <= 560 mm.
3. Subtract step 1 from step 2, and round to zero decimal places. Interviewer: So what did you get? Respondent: -653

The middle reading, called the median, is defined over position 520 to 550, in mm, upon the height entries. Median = 295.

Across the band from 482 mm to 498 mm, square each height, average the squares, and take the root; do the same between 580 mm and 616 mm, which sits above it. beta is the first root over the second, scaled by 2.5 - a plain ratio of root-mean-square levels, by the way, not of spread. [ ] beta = 2.1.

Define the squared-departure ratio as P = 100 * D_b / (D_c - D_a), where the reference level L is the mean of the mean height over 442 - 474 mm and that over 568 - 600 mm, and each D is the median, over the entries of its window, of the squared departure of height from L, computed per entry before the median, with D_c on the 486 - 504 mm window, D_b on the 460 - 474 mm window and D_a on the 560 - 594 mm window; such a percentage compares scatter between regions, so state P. -188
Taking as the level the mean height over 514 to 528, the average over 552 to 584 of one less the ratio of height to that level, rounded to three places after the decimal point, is -0.047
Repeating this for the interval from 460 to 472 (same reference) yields 0.107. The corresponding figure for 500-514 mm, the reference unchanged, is 0.031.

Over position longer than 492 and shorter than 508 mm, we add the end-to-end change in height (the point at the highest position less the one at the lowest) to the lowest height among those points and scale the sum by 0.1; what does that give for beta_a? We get 28.7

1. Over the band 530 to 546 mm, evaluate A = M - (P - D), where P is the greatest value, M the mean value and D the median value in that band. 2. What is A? 271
